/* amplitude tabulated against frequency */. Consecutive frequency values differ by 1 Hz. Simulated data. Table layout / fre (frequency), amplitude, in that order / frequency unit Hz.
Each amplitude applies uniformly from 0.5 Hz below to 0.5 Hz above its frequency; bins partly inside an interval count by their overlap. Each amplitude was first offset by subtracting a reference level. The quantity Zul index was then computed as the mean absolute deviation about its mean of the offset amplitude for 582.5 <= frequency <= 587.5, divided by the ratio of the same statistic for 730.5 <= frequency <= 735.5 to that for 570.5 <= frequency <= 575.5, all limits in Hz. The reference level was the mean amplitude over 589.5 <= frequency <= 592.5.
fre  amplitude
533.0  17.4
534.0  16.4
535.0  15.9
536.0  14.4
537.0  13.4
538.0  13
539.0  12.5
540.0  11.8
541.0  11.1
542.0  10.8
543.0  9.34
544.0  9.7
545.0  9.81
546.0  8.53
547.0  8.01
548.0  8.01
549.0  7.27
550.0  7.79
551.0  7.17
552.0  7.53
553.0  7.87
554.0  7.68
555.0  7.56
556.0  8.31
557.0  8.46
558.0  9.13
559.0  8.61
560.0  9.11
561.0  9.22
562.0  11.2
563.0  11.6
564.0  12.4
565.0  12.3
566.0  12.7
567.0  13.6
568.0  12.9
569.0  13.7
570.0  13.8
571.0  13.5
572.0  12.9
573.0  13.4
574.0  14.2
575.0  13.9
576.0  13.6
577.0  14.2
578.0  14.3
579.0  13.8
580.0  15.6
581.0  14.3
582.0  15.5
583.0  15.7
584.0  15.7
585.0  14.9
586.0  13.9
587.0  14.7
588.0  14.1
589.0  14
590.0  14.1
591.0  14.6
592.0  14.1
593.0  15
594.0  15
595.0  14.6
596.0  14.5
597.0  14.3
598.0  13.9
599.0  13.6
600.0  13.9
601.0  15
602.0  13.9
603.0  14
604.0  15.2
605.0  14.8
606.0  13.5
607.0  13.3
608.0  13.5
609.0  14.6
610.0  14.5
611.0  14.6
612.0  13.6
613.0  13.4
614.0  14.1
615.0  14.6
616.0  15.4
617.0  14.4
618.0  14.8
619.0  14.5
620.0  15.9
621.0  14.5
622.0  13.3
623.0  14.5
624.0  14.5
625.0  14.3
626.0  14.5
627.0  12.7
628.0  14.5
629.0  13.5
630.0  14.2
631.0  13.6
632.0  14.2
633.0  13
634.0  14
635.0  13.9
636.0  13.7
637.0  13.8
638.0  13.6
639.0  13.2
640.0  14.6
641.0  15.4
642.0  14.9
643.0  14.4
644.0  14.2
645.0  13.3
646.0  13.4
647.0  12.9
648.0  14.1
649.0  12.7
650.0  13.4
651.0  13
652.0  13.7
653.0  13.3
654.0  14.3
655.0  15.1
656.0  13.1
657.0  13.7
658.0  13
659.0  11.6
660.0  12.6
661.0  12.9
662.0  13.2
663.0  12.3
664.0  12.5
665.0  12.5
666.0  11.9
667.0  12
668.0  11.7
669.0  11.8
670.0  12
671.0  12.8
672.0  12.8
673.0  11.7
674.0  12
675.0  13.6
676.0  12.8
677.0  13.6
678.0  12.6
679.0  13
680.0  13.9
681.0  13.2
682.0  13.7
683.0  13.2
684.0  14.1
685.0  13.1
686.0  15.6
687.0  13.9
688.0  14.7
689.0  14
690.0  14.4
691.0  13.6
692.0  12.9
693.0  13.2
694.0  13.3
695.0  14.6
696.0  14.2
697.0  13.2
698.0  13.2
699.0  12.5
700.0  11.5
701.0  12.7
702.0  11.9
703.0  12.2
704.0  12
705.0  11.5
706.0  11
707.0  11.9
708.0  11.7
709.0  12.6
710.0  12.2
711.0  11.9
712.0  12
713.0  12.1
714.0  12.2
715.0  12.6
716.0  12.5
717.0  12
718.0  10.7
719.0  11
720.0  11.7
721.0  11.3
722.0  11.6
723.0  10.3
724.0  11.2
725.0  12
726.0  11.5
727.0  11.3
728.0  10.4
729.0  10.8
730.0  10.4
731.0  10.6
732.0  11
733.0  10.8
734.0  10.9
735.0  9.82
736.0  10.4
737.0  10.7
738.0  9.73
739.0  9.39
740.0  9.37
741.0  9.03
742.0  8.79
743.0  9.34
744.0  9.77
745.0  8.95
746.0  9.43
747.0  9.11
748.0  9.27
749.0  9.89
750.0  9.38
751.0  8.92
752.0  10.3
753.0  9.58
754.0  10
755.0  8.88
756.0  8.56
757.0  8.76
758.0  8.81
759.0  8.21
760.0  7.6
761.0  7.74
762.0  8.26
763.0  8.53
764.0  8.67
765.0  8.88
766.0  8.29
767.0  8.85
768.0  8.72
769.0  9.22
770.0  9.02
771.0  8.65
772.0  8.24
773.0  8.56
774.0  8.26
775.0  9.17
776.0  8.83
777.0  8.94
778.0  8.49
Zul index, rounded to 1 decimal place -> 0.7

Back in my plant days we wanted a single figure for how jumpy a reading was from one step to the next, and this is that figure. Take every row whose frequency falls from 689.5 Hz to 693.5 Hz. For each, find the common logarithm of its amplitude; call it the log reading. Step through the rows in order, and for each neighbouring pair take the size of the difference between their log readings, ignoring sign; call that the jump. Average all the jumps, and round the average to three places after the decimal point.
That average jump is 0.019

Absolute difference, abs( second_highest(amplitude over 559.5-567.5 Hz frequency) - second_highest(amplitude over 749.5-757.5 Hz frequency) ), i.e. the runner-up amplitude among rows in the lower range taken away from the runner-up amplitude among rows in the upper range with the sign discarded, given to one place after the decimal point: 2.7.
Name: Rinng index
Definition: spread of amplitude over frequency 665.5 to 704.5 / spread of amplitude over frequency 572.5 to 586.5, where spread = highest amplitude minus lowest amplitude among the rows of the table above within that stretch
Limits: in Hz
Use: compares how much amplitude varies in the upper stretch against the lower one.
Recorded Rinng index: 1.8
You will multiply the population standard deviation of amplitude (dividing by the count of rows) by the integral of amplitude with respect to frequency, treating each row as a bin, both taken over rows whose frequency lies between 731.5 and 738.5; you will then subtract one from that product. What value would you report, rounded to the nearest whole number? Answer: 34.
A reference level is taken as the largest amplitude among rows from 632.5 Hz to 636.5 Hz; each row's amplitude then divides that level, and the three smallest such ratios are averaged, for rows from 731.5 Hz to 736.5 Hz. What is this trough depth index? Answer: 1.28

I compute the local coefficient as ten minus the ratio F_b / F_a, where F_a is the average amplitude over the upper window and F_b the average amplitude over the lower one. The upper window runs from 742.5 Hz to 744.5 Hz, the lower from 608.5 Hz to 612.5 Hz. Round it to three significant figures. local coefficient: 8.50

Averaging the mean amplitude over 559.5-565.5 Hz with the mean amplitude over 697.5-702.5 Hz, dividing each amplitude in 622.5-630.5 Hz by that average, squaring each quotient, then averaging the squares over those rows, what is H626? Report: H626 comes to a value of 1.46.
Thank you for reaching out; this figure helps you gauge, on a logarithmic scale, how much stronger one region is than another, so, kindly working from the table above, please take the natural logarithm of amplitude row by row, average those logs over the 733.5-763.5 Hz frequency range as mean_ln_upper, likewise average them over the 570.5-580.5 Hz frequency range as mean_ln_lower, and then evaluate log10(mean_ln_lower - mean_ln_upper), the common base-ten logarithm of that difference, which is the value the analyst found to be -0.4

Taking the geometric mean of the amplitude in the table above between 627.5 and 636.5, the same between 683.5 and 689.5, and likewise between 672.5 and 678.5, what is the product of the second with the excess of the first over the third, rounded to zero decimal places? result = 16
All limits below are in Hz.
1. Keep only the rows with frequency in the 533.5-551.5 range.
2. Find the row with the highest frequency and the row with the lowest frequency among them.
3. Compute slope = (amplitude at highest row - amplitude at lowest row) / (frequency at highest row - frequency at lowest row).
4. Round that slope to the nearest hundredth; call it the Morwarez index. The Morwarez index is -0.54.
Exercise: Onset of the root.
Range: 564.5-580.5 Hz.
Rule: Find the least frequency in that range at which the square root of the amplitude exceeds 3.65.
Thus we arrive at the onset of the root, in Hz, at 567.0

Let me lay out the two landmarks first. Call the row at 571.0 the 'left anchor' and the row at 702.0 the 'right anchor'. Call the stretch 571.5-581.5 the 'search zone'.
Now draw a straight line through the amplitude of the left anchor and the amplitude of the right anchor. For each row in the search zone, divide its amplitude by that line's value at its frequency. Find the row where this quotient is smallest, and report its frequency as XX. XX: 572.0 Hz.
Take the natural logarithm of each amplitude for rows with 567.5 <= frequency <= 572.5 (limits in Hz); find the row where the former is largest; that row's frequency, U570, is 570.0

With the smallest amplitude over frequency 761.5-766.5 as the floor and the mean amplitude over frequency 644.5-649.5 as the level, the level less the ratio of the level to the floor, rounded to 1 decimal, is 11.7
